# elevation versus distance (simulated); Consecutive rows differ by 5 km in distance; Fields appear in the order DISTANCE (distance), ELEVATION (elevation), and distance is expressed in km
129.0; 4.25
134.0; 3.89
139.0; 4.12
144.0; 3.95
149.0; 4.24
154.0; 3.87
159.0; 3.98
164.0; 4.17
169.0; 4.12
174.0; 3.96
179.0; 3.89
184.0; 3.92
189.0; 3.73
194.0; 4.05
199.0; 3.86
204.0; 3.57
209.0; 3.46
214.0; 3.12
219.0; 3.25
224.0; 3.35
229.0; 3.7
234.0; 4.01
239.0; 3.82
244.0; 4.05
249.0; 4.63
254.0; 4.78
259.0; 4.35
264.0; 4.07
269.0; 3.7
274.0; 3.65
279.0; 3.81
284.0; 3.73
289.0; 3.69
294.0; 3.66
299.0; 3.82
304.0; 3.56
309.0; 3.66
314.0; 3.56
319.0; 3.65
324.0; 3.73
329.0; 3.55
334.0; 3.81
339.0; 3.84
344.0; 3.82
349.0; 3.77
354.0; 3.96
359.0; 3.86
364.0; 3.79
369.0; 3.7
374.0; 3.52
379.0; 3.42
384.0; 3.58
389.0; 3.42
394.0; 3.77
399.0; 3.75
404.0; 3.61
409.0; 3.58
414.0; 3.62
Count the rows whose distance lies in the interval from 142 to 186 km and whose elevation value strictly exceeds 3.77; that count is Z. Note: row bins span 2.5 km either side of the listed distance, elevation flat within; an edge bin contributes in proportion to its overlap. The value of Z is 9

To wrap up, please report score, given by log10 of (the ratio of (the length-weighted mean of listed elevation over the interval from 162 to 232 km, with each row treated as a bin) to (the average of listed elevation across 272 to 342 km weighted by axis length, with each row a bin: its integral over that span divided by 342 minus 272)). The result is 0.0033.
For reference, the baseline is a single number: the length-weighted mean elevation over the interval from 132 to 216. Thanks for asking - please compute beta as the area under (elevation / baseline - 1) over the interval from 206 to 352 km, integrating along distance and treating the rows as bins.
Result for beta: -3.8 km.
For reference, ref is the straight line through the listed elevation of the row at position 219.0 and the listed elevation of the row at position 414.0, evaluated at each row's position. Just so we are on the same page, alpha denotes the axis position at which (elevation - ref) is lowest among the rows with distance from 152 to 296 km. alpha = 214.0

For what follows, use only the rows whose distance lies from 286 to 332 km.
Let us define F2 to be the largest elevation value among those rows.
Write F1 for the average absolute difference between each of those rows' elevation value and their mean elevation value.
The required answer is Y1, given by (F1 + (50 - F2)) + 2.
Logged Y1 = 48.2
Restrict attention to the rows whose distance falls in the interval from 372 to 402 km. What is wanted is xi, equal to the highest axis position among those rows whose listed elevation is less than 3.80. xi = 399.0 km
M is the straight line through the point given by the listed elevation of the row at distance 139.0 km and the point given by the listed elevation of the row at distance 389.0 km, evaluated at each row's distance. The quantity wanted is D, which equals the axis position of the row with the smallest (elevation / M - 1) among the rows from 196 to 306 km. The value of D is 214.0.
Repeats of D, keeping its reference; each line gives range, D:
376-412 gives 379.0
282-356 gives 304.0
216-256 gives 219.0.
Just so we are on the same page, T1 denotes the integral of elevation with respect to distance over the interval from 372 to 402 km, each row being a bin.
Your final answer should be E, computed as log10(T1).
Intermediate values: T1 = 107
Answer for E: 2.03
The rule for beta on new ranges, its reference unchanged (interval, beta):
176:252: -2.2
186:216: -1.8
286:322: -2.1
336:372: -0.6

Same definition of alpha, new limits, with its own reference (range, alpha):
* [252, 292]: 274.0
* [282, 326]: 314.0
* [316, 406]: 389.0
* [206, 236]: 214.0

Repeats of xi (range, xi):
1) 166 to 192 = 189.0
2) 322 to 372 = 369.0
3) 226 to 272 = 269.0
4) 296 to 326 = 324.0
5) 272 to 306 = 304.0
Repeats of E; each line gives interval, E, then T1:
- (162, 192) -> 2.08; 119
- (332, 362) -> 2.06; 115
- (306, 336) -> 2.04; 110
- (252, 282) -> 2.08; 121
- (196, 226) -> 2.01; 103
